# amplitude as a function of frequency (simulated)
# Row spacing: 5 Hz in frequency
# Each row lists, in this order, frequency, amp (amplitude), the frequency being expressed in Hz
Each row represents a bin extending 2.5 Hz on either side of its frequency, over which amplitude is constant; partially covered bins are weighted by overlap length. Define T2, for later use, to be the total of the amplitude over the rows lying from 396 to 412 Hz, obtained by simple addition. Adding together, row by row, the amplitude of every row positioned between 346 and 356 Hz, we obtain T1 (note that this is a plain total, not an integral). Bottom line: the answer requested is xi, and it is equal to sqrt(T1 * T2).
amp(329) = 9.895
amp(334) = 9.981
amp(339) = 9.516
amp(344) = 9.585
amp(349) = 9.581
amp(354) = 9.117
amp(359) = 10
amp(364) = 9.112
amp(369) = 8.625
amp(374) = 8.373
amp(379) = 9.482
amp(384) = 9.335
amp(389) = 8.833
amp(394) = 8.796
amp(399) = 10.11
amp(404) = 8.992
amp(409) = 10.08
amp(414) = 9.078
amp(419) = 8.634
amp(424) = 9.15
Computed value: 23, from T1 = 19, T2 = 29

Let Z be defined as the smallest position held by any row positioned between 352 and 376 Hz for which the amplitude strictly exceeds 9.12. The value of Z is 359 Hz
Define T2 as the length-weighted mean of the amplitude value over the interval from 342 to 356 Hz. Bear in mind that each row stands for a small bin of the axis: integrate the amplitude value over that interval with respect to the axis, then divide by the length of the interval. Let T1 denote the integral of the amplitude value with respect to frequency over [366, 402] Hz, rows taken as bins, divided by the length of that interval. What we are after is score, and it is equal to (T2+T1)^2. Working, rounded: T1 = 9.1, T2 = 9.43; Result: 343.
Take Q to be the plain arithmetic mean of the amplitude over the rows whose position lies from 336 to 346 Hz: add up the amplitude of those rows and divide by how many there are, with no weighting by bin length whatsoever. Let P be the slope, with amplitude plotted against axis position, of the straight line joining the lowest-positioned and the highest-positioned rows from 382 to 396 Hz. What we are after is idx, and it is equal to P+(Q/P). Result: -177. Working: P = -0.054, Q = 9.55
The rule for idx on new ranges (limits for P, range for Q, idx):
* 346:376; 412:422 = -183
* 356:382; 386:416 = -360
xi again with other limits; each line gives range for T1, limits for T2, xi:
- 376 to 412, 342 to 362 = 50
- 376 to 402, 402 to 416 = 36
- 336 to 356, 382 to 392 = 26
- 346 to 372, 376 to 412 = 55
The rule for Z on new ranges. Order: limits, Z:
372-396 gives 379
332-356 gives 334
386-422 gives 399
